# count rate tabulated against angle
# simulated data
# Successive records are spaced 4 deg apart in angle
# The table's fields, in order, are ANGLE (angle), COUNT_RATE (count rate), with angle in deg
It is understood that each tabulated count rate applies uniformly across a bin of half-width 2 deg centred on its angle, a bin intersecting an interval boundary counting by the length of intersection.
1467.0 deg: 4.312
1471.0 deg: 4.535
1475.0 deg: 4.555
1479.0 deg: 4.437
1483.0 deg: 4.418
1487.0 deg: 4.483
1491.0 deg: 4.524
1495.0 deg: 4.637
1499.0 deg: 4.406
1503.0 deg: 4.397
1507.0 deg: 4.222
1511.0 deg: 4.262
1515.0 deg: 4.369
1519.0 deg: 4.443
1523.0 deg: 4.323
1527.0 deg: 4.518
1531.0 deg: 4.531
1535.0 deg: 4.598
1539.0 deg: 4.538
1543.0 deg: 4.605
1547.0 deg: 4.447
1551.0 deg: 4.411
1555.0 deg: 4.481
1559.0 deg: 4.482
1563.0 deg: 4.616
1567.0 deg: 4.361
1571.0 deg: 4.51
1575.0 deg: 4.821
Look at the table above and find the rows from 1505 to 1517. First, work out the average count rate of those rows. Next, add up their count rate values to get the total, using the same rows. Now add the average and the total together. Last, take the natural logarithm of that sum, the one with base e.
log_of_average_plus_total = 2.84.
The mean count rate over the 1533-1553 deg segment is 4.52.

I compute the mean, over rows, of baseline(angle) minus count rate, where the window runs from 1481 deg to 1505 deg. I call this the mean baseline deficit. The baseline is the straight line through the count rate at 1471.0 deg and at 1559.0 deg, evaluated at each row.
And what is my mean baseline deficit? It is 0.044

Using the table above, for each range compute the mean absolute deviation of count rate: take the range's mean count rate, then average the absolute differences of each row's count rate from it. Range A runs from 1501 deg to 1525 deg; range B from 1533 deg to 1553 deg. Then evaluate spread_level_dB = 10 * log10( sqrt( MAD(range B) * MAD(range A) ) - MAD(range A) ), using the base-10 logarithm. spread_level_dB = -25.6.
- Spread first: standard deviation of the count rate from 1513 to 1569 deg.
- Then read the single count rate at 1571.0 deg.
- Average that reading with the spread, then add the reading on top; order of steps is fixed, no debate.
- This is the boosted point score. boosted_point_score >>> 6.81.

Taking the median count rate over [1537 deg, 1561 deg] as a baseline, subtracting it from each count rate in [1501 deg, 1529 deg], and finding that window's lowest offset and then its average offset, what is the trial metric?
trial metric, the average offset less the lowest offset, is 0.14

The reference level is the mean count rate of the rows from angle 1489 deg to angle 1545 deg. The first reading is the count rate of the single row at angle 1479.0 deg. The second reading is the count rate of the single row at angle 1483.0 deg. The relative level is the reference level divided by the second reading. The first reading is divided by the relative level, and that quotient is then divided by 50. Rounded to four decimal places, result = 0.0880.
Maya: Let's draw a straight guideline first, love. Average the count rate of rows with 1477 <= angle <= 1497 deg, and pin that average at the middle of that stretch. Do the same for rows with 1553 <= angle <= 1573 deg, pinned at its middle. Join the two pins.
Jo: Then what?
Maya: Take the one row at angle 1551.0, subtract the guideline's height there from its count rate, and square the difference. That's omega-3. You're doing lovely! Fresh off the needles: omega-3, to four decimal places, 0.0065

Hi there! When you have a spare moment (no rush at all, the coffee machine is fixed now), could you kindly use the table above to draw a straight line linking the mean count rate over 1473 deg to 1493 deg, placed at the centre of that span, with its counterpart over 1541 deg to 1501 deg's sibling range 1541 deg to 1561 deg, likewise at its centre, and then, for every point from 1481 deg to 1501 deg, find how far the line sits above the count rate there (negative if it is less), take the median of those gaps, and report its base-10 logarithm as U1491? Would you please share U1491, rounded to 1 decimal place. -3.3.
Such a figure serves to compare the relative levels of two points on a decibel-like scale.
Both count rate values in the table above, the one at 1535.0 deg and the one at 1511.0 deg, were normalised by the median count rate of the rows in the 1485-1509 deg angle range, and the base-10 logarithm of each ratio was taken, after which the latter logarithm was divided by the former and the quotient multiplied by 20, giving -25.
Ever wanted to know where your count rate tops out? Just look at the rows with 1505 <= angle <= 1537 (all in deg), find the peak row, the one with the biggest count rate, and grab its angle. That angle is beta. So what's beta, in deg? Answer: 1535.0 deg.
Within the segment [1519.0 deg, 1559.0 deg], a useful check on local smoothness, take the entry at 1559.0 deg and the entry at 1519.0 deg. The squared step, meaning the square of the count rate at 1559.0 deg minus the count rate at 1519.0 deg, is 0.0015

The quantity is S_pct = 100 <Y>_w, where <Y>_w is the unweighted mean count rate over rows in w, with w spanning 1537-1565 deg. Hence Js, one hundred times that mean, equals 451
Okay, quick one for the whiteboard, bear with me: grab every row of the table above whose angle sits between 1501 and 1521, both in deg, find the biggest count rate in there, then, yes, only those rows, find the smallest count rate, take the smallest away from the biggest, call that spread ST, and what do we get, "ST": 0.22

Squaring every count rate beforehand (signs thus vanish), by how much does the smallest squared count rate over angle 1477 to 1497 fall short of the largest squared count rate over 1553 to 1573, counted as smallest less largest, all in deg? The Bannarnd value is -1.8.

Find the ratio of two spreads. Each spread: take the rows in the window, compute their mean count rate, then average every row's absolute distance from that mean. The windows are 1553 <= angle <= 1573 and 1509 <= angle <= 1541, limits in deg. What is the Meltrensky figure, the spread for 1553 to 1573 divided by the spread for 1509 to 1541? 0.59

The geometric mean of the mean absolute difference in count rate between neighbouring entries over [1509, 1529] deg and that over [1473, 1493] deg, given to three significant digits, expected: 0.0868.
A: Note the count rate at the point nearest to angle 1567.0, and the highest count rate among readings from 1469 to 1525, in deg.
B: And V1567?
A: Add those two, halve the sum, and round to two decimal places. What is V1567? 4.50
